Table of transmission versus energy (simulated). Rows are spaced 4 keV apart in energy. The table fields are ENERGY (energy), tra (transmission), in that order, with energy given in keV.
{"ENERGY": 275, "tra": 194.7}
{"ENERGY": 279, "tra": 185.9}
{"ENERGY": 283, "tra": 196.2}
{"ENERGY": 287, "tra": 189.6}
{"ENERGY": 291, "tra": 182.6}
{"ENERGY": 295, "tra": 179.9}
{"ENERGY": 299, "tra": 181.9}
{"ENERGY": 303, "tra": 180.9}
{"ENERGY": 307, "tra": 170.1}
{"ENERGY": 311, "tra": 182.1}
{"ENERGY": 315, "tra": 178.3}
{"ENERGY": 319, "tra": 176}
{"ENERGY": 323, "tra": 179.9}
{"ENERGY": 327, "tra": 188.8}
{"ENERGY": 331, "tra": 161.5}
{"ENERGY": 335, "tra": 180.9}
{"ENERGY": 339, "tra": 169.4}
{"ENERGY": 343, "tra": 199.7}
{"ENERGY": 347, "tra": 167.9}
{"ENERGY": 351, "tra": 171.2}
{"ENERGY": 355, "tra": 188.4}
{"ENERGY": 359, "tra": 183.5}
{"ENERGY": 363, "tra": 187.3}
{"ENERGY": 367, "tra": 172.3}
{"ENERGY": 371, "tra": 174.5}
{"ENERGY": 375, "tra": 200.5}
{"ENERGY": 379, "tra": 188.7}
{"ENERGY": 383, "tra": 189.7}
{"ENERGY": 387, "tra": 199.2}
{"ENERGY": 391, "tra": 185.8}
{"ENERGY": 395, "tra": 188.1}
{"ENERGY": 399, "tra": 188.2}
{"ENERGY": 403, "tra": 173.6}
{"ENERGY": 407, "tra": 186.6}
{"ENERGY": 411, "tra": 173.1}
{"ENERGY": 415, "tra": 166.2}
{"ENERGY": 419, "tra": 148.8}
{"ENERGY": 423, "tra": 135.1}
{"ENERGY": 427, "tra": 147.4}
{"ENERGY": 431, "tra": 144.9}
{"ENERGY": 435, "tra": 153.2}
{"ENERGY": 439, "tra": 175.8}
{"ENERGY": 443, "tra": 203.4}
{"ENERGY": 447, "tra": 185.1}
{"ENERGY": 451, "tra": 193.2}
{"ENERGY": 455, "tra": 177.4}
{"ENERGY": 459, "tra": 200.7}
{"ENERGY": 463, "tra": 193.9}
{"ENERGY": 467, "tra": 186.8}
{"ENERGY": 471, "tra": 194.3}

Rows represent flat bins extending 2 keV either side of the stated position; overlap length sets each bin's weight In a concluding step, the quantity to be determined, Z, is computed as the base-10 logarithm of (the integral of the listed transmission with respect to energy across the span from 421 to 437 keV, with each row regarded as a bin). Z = 3.37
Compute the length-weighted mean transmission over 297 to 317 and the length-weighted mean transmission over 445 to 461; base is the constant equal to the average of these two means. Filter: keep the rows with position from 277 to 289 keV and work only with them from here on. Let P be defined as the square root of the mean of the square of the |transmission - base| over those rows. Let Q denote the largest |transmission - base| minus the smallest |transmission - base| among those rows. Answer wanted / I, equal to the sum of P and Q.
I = 18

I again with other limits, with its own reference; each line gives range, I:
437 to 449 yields 31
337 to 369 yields 27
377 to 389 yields 20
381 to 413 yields 22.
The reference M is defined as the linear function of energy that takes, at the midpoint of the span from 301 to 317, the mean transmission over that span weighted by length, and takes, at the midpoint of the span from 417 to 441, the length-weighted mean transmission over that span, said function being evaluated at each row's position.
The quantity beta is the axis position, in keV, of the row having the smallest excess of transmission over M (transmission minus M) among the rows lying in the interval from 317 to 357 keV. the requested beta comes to 331 keV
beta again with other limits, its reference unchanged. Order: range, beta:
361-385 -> 367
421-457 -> 423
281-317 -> 307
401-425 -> 423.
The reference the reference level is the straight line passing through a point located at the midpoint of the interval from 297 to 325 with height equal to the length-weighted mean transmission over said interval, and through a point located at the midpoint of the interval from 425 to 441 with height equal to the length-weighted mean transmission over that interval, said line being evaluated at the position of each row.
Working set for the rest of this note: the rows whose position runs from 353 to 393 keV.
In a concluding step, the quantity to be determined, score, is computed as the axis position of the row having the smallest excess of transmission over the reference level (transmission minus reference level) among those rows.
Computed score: 367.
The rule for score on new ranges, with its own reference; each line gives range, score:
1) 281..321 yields 307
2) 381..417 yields 415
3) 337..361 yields 339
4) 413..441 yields 423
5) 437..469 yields 439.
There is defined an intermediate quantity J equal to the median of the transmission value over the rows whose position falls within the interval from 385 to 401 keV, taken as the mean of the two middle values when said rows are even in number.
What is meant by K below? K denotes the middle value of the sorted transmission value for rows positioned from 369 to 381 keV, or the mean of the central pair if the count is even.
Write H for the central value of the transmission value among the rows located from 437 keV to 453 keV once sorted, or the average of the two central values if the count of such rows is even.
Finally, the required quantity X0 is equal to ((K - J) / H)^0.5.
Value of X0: 0.05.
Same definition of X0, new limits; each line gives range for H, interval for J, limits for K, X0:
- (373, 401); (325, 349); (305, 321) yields 0.10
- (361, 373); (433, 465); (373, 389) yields 0.17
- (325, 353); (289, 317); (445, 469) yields 0.23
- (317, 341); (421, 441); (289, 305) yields 0.44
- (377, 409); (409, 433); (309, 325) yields 0.41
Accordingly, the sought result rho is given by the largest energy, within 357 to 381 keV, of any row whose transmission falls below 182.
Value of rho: 371 keV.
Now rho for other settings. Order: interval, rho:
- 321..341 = 339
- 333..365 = 351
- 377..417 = 415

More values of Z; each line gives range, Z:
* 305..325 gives 3.55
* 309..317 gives 3.16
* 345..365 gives 3.56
